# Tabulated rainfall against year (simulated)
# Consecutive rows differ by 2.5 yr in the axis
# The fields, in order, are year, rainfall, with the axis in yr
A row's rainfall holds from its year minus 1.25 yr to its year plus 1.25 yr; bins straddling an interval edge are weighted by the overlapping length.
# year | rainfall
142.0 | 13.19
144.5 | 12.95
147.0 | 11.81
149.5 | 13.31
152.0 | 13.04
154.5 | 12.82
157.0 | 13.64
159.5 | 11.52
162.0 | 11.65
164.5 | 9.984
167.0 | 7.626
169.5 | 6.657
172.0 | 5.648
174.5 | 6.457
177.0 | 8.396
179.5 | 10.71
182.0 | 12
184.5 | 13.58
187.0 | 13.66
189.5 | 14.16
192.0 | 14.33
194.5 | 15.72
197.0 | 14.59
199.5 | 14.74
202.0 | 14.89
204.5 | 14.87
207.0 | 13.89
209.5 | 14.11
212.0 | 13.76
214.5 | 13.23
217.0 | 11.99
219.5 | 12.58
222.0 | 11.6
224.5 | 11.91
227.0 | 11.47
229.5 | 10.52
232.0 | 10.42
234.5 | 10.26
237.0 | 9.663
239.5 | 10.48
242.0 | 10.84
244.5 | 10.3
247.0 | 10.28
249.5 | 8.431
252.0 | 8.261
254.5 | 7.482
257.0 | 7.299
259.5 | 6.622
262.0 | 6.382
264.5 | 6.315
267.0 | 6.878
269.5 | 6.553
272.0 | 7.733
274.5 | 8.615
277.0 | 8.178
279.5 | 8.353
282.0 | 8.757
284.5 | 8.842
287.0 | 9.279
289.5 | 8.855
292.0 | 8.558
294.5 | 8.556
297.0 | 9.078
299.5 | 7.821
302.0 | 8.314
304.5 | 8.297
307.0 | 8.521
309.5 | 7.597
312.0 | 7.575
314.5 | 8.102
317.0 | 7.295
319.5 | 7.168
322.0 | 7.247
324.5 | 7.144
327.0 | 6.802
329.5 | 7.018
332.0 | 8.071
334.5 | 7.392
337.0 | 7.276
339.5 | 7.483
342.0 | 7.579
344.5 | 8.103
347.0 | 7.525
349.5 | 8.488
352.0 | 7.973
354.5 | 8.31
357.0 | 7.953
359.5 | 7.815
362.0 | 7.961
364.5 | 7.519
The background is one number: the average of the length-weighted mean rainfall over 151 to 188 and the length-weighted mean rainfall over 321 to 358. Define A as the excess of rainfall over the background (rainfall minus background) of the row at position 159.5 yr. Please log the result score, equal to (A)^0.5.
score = 1.6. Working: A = 2.5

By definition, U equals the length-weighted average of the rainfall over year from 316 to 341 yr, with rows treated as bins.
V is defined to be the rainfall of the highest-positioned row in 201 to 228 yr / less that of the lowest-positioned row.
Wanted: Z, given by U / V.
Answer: -2.1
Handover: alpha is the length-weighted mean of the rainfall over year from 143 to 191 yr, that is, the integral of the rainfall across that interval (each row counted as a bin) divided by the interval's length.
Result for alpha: 11.1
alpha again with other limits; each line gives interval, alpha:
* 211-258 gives 10.6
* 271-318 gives 8.3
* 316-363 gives 7.6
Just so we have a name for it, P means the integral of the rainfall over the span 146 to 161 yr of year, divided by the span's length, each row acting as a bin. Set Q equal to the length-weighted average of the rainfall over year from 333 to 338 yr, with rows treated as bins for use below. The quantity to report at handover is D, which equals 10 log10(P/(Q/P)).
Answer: 13.4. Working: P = 12.7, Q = 7.4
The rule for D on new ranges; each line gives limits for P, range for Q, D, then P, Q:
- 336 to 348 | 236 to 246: 7.5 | 7.6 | 10.3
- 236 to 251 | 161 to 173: 10.8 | 10.0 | 8.3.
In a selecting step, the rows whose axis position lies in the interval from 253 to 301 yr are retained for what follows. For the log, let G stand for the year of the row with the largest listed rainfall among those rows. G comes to 287.0 yr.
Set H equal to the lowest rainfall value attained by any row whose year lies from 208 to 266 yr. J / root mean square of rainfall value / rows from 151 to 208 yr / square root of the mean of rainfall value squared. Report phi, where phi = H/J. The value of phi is 0.51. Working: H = 6.315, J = 12.3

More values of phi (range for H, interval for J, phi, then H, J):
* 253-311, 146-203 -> 0.52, 6.315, 12.1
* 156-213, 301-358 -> 0.73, 5.648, 7.7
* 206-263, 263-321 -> 0.79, 6.382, 8.1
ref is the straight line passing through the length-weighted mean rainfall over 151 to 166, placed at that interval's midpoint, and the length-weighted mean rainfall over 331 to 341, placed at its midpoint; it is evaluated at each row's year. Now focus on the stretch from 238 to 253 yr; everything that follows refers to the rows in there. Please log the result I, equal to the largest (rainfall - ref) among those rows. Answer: 0.9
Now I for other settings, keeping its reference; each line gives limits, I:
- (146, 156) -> 1.1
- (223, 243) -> 1.6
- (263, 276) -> -0.5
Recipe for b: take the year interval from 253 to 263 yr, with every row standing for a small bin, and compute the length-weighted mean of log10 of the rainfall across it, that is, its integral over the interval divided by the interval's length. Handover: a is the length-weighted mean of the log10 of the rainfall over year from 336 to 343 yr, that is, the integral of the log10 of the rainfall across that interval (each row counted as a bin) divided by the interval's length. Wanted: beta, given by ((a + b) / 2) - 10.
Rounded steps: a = 0.87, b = 0.84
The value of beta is -9.14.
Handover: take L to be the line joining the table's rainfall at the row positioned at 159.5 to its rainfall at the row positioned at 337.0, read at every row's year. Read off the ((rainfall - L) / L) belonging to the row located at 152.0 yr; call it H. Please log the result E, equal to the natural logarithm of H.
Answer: -2.2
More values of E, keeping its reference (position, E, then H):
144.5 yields -2.4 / 0.09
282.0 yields -3.9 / 0.02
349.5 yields -1.5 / 0.22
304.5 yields -3.5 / 0.03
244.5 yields -2.5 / 0.09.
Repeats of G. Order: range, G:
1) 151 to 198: 194.5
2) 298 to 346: 307.0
